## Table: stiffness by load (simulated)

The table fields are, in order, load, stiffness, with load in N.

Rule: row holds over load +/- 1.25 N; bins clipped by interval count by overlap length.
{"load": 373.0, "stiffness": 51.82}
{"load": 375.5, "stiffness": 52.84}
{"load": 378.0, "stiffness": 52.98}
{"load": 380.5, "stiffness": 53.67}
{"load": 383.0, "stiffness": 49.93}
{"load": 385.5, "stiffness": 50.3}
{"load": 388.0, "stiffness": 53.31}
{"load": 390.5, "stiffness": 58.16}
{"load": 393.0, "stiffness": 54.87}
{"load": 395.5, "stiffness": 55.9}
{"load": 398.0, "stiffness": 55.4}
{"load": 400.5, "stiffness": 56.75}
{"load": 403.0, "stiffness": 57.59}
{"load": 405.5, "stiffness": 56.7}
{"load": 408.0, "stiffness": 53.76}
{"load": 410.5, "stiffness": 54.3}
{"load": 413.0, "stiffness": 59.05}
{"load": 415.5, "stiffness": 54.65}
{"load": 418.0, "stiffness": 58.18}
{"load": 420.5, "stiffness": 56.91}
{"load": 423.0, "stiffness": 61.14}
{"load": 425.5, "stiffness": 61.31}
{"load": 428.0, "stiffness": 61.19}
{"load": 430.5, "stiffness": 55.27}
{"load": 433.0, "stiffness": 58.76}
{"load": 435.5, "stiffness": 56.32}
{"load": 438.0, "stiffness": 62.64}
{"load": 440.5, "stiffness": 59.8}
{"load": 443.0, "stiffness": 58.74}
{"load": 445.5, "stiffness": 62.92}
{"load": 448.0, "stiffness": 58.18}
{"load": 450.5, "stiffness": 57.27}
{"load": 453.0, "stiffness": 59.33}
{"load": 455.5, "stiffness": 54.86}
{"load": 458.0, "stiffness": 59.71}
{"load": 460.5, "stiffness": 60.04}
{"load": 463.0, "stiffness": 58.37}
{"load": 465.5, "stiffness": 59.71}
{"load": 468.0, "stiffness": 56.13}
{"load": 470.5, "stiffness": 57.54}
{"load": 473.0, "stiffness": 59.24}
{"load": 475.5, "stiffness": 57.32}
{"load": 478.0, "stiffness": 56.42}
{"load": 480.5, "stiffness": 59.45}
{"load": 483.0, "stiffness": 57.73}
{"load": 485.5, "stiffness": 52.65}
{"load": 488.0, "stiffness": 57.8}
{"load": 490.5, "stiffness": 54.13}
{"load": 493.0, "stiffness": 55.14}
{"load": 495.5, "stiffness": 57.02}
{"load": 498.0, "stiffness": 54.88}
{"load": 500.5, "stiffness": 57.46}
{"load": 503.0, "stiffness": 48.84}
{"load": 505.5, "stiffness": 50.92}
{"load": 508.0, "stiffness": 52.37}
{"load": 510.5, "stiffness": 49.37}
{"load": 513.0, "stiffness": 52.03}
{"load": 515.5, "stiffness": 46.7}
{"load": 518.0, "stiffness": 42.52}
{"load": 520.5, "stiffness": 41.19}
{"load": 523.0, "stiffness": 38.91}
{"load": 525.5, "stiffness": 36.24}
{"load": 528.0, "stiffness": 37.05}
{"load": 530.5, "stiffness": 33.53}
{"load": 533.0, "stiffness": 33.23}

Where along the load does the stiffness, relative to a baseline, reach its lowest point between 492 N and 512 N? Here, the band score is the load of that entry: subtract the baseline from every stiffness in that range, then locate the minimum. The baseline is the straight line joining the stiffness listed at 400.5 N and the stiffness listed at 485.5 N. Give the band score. 503.0 N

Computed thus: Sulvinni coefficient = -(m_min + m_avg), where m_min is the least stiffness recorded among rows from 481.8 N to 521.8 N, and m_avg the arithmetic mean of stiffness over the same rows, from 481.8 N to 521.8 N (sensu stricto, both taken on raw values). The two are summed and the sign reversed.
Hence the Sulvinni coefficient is -93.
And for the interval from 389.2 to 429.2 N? -111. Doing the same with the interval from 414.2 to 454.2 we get -114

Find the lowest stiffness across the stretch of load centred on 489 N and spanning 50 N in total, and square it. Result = 2385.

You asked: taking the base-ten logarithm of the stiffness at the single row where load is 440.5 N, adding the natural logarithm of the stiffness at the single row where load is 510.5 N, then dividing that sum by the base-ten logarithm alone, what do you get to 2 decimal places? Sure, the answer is 3.19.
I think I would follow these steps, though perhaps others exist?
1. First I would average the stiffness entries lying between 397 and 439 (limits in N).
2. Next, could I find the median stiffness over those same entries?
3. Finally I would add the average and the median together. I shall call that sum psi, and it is 115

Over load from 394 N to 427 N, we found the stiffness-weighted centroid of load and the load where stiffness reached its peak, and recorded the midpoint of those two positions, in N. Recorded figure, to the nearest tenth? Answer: 418.1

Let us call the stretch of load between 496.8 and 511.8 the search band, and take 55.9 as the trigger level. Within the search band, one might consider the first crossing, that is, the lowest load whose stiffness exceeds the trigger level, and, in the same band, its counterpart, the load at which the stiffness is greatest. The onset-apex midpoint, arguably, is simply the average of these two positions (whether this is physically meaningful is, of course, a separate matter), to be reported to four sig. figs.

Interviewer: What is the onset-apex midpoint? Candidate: 500.5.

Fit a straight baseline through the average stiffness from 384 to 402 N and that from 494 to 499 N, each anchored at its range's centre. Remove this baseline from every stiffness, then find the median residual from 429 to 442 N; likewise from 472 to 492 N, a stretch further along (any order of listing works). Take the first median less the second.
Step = 1.7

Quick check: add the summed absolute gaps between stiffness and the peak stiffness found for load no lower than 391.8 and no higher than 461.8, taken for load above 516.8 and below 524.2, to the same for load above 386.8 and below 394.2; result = 89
